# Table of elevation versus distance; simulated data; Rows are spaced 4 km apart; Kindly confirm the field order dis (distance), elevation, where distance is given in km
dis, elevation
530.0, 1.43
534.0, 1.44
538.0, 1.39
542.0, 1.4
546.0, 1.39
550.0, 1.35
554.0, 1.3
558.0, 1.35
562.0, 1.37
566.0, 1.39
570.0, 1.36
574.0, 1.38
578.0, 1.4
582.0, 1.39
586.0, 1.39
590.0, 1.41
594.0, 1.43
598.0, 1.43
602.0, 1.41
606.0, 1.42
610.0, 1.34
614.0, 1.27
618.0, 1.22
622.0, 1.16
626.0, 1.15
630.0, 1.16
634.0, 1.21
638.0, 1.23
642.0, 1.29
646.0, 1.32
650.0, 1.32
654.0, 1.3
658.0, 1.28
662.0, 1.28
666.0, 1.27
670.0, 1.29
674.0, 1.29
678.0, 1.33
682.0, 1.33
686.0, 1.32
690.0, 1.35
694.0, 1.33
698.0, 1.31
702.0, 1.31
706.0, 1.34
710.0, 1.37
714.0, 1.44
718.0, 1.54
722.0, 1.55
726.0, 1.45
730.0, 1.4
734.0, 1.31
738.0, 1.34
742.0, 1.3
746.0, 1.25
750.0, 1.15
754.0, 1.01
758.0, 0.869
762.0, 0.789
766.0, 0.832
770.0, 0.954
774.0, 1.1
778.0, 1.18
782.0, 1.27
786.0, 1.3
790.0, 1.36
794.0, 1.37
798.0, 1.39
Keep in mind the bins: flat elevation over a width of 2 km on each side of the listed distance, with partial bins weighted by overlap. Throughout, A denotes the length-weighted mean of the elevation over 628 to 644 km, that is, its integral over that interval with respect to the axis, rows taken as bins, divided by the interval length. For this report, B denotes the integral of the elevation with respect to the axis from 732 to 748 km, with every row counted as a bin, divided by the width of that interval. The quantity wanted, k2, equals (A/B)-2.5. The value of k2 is -1.56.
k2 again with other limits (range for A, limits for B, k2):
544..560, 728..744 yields -1.49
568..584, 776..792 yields -1.42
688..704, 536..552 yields -1.54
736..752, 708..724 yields -1.65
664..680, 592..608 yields -1.59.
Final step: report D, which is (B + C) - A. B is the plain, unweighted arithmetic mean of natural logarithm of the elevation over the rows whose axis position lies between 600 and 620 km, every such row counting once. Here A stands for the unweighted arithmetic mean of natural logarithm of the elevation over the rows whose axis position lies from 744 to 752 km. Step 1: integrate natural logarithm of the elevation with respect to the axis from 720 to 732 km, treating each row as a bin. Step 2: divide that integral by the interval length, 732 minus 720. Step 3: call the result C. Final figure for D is 0.49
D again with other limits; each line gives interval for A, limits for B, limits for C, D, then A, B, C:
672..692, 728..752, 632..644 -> 0.19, 0.28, 0.25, 0.22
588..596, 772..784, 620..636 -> -0.03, 0.35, 0.17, 0.16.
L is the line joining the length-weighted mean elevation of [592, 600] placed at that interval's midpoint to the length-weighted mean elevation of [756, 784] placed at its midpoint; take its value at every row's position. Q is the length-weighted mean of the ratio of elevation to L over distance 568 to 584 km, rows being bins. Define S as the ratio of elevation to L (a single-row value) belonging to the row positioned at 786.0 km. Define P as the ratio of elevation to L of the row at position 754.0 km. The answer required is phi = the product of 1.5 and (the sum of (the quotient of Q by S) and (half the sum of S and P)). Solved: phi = 2.8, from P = 0.97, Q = 0.93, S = 1.35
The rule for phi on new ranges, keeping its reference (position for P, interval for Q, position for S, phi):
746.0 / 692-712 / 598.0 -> 3.3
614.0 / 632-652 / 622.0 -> 3.0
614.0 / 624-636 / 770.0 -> 2.8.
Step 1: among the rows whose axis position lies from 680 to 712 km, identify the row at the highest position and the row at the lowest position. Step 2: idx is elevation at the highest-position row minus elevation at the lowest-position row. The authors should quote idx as 0.0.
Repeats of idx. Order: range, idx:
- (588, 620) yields -0.2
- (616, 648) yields 0.1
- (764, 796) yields 0.5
